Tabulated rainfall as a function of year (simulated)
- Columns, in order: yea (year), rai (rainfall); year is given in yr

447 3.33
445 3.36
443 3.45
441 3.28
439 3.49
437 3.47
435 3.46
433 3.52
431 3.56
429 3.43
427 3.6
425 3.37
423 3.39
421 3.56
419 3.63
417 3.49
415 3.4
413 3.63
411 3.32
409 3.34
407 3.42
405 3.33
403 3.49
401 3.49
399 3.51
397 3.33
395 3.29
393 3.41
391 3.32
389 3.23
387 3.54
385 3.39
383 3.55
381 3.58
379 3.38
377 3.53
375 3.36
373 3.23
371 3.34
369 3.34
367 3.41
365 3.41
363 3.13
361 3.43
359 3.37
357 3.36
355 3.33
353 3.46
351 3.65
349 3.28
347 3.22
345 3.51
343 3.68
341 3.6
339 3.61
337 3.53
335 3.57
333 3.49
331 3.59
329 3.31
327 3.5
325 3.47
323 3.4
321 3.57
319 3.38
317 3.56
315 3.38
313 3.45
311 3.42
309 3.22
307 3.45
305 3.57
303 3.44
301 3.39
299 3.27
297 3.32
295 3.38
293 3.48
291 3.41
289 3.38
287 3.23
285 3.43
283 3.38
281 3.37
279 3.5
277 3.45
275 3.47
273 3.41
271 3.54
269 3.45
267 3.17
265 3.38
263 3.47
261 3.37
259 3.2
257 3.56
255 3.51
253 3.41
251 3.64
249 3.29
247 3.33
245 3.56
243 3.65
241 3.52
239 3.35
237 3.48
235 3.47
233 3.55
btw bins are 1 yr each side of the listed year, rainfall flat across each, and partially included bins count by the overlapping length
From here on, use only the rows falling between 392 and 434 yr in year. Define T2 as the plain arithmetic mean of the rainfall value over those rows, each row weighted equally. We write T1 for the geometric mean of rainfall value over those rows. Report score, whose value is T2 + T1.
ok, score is 6.904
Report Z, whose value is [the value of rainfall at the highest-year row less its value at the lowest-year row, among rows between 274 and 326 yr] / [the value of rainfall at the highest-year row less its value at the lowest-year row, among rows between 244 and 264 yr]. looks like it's 0.0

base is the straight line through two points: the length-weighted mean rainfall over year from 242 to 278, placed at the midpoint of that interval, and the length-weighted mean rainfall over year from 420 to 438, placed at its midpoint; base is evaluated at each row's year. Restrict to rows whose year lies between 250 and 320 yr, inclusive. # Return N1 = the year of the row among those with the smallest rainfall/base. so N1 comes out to 267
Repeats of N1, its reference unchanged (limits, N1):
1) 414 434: 425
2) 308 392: 363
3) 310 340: 329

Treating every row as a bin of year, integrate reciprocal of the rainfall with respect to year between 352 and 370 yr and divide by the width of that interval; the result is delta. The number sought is 0.298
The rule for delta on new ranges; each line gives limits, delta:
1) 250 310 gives 0.294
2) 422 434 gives 0.288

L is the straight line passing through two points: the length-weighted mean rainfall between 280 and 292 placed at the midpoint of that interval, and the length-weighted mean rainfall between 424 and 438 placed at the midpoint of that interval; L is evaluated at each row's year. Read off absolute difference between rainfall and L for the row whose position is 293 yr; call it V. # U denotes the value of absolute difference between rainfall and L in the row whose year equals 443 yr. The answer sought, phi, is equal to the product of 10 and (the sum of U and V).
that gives 1.5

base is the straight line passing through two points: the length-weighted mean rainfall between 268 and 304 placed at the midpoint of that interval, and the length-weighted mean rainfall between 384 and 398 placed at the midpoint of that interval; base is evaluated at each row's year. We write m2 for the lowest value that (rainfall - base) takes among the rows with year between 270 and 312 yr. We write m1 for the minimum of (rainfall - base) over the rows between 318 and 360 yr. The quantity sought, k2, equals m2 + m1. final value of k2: -0.33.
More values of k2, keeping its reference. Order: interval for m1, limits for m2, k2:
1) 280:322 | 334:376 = -0.42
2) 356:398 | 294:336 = -0.42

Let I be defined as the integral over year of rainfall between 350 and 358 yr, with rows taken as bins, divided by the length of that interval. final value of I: 3.45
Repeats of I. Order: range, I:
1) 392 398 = 3.34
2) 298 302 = 3.33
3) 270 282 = 3.46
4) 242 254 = 3.48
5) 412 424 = 3.52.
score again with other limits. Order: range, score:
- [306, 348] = 6.942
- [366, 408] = 6.805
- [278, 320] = 6.800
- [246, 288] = 6.813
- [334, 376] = 6.837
